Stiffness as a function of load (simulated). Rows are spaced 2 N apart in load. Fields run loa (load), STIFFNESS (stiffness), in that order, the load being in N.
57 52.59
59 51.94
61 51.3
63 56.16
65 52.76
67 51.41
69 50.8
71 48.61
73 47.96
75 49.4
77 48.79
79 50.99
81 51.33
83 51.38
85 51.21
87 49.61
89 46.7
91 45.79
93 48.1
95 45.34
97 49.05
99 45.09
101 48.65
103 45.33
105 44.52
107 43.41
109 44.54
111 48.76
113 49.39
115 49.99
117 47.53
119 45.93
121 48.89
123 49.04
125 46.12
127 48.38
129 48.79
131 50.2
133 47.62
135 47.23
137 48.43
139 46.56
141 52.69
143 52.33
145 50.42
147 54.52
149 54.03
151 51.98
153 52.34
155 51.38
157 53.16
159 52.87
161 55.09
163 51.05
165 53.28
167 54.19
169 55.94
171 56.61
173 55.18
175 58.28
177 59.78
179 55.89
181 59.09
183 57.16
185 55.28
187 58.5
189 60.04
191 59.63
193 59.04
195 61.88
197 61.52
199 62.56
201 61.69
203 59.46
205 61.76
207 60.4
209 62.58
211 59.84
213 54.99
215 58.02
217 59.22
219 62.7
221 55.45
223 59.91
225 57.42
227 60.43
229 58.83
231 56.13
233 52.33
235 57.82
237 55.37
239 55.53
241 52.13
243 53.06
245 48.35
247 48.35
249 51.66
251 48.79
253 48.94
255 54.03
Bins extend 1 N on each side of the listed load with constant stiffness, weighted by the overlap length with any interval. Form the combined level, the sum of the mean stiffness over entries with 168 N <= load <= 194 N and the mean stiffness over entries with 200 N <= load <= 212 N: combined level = 118.7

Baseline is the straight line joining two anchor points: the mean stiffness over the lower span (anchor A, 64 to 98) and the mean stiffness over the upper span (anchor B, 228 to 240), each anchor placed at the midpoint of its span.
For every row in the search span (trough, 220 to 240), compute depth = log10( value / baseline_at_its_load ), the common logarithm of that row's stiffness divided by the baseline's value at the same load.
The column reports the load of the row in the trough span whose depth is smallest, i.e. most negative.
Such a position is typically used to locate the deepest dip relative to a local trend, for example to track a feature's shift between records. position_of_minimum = 233 N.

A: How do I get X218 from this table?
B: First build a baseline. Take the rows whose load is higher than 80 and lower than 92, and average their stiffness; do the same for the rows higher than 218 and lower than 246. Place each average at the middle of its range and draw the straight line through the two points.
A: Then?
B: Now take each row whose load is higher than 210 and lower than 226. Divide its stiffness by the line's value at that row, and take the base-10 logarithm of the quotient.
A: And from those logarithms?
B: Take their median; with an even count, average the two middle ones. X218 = 0.025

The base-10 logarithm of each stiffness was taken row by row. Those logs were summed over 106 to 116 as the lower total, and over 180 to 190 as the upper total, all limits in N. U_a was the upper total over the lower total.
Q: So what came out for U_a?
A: 1.05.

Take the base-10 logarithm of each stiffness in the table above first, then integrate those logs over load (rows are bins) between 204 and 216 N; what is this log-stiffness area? 21.3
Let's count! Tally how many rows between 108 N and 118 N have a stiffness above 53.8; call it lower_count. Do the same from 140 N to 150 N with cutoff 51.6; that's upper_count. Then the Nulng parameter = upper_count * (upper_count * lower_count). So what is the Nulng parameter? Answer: 0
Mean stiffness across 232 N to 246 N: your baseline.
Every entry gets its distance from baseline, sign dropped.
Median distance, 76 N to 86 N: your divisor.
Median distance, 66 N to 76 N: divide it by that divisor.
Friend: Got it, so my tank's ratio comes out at 1.8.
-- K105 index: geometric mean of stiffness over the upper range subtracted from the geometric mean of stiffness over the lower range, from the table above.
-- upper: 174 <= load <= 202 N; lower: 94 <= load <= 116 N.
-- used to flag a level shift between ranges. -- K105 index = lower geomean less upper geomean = -13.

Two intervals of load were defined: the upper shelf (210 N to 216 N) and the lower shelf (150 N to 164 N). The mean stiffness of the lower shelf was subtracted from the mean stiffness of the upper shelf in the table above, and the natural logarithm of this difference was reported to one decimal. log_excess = 1.6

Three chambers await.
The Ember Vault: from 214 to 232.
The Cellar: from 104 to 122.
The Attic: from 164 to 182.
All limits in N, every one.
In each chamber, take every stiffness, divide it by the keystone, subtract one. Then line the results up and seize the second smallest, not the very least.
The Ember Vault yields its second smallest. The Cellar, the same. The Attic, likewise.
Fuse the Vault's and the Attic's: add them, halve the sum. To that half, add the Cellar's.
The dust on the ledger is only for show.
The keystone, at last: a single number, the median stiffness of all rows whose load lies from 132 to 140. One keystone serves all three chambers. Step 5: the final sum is 0.102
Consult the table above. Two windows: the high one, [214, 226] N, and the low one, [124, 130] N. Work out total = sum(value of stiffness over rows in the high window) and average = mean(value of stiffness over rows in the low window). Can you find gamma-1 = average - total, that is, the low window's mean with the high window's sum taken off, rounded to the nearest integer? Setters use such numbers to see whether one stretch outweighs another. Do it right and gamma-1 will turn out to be -305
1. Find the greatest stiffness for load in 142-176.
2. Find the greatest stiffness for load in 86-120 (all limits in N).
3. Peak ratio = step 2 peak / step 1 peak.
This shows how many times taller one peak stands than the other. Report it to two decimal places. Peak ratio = 0.86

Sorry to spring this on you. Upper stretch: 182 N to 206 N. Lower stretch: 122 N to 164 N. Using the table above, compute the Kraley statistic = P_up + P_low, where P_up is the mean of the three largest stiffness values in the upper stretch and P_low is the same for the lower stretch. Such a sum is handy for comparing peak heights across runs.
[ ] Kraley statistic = 117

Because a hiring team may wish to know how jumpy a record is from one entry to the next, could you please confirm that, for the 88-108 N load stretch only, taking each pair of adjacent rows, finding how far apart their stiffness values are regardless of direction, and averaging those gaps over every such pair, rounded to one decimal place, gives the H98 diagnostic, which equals 2.5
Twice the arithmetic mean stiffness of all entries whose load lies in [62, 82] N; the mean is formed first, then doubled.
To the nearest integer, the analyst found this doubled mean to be 102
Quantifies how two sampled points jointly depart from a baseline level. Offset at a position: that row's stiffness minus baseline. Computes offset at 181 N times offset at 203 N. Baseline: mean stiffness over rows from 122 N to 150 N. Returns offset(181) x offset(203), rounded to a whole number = 91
